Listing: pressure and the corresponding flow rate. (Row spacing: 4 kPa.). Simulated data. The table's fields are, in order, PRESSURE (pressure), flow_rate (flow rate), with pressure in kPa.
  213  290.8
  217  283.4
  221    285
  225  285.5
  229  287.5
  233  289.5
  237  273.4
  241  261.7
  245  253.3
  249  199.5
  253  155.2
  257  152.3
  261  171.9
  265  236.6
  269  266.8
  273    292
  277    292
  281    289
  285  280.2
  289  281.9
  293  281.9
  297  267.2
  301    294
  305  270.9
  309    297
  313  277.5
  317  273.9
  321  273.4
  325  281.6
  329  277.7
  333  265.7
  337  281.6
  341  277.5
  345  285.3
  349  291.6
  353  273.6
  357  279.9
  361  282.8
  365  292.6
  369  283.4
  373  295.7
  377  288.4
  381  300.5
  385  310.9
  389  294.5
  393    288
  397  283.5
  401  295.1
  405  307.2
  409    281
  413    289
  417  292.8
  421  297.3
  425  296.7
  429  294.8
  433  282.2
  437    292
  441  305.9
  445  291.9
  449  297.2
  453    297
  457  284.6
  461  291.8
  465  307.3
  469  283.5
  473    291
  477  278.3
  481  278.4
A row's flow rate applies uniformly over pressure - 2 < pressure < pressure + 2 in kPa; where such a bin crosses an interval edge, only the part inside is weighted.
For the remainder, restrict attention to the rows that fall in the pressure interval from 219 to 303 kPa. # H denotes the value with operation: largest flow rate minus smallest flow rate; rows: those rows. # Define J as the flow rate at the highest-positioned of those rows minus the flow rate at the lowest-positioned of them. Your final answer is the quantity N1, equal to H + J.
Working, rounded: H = 142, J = 9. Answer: 151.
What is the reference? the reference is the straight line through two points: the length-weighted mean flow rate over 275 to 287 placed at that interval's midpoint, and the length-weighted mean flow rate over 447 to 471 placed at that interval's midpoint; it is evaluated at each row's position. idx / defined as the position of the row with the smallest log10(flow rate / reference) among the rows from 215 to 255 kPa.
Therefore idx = 253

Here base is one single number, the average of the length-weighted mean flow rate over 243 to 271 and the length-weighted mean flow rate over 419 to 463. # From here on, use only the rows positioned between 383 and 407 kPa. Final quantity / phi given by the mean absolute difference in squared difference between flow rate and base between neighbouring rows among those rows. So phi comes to 959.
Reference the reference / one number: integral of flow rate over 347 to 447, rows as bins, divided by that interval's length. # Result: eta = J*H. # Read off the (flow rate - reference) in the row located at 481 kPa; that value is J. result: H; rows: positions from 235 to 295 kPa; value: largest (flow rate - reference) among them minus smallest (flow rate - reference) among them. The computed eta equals -1851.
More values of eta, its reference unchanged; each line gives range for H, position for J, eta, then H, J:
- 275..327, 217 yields -246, 30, -8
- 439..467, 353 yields -410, 23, -18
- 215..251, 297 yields -2201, 90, -24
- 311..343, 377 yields -52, 16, -3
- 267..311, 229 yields -125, 30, -4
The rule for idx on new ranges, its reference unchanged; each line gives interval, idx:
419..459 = 433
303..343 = 333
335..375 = 353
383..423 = 409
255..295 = 257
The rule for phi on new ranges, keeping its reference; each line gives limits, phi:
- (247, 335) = 1309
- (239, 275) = 2559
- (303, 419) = 779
